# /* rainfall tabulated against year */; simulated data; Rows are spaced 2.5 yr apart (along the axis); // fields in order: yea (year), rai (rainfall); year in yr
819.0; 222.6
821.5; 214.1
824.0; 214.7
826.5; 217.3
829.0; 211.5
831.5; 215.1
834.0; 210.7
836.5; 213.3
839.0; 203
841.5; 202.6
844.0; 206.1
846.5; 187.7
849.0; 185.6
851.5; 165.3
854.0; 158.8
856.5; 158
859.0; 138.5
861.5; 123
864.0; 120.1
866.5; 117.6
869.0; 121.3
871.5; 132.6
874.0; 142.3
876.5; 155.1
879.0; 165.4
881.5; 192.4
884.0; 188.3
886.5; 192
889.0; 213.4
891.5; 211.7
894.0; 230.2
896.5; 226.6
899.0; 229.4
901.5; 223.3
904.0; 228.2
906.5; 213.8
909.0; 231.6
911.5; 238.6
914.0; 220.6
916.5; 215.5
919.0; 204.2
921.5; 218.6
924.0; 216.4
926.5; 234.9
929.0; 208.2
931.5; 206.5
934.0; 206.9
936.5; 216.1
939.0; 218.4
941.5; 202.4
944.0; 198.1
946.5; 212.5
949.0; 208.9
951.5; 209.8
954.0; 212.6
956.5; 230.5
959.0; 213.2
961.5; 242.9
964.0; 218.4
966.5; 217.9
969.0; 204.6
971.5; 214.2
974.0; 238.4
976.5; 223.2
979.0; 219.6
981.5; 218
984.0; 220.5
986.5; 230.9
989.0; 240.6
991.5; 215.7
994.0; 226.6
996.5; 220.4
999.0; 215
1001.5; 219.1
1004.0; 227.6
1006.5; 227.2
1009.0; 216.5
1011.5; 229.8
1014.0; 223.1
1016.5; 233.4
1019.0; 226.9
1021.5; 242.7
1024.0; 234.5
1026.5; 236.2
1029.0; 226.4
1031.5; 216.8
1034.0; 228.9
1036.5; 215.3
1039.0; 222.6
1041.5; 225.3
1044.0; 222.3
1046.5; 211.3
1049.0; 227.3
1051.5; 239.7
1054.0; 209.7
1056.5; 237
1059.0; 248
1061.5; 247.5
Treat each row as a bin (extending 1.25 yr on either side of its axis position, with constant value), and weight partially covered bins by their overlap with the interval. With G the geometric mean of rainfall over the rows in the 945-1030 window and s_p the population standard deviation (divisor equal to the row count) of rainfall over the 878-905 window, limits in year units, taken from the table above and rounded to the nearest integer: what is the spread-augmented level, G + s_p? 244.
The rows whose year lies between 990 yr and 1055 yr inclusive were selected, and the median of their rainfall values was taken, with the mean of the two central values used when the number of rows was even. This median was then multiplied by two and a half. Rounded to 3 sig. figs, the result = 565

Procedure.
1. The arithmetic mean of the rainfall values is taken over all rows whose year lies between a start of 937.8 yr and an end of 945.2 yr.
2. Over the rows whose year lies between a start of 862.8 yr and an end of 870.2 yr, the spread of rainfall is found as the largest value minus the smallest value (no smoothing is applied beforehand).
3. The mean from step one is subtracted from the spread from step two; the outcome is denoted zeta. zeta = -203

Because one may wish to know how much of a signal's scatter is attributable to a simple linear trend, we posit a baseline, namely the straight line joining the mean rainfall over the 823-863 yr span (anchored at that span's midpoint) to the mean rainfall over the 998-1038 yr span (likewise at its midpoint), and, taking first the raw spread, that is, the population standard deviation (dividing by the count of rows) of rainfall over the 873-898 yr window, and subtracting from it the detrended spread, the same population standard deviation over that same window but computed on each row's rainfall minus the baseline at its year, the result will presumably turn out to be 1.5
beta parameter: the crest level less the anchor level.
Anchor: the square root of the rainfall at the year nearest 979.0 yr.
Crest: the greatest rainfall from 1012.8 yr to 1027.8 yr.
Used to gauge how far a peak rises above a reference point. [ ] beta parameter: 228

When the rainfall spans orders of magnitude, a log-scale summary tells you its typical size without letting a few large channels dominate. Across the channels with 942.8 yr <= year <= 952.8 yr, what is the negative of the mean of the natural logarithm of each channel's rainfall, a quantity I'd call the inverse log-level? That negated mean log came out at -5.33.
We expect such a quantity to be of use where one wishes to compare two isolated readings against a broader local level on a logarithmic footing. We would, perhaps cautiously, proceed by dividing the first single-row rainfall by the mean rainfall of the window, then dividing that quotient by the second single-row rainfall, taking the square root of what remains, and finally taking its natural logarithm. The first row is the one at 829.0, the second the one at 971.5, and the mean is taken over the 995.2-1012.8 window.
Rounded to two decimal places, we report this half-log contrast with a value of -2.71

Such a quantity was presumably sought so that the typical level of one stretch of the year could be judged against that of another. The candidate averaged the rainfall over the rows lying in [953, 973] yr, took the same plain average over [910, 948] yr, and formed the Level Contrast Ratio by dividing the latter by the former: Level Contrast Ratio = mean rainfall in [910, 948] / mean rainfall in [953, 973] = 0.98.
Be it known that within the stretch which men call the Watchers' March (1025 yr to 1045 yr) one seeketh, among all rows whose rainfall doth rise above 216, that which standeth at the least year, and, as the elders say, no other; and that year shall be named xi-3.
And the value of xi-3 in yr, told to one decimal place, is 1026.5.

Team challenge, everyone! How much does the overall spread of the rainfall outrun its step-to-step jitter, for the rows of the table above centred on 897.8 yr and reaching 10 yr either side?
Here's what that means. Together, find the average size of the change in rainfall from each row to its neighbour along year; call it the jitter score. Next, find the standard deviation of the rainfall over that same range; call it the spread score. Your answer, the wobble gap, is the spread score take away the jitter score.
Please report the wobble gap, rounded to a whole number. 0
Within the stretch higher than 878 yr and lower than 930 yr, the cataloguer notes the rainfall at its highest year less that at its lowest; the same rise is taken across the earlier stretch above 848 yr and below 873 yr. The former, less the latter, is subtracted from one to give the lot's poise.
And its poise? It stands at -95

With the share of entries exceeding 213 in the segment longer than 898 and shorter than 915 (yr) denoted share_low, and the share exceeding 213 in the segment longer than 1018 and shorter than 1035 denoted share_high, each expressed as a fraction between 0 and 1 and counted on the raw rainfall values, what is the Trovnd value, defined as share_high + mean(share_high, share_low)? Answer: 2.0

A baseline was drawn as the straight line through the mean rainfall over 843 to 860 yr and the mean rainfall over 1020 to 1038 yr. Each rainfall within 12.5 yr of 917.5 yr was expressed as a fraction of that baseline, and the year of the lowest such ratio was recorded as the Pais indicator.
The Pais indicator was 919.0 yr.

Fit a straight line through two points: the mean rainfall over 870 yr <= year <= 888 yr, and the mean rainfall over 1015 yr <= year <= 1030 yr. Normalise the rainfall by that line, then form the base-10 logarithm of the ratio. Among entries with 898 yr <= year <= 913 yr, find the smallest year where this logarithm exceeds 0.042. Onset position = 899.0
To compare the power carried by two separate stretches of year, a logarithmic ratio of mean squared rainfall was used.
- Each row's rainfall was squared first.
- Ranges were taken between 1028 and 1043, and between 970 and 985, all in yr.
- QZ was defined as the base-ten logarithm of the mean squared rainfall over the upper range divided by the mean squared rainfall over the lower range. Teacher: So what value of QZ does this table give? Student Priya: 0.00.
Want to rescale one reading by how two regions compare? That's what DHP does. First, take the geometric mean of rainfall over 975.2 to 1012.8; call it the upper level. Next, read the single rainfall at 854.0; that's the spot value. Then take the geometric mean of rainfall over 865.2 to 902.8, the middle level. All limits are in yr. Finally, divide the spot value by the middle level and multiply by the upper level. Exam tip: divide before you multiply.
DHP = 199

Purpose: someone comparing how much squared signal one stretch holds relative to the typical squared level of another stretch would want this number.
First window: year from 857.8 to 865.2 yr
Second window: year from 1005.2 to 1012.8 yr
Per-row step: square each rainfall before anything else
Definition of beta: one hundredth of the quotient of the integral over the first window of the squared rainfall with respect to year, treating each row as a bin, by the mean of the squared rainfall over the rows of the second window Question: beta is 0.024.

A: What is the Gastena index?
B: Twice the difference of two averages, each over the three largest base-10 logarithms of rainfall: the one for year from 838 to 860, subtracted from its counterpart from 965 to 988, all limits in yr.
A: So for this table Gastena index 0.107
